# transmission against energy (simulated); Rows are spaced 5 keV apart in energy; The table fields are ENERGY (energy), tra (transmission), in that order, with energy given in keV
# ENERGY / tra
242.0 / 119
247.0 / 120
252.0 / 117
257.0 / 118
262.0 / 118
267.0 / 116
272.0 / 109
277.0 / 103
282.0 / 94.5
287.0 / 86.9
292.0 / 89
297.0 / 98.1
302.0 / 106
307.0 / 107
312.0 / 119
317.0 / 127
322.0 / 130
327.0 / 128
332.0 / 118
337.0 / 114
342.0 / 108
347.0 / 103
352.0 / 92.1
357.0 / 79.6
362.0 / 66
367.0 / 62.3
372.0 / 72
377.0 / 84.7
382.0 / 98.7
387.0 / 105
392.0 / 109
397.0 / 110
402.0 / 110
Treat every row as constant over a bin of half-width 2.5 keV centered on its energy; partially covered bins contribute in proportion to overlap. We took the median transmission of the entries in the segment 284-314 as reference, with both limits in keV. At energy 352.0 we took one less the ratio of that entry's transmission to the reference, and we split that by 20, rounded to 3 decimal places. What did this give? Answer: 0.005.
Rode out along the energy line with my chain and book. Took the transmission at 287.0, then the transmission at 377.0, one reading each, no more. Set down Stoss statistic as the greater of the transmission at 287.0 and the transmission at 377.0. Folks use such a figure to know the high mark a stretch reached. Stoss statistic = 87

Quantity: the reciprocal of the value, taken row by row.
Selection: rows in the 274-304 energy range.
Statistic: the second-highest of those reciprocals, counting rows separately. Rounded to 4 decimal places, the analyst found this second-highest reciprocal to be 0.0112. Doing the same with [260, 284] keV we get 0.0097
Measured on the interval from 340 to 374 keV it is 0.0152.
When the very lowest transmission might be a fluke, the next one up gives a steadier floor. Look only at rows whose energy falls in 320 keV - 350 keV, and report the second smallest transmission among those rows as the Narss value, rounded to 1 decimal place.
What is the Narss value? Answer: 108.0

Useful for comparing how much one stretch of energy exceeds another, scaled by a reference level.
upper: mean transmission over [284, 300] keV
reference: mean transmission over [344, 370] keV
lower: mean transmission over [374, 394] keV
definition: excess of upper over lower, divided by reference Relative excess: -0.1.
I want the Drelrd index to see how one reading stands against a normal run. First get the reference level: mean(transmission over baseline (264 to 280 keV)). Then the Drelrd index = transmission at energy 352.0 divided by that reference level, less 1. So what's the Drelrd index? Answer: -0.16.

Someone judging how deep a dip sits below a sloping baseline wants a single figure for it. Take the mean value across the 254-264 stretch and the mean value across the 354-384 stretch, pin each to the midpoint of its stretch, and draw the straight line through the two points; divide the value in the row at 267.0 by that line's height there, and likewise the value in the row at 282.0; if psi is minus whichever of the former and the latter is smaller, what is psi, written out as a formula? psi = -0.86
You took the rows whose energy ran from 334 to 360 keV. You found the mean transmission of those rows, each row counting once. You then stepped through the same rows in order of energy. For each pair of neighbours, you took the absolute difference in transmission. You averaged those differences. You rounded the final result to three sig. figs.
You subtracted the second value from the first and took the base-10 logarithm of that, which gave 1.96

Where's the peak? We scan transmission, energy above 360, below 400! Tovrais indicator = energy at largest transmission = 397.0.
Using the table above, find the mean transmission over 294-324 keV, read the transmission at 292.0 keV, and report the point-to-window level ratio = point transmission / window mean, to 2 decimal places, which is 0.78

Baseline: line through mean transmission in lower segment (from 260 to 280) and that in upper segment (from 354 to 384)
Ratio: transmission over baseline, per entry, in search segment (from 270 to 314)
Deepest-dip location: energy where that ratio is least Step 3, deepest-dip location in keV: 287.0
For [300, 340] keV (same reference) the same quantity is 302.0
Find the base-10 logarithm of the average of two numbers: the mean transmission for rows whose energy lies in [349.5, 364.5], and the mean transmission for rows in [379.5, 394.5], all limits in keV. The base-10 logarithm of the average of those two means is 1.96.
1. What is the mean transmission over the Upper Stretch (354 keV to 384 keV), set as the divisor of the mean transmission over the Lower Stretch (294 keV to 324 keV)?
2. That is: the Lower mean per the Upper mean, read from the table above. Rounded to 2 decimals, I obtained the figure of 1.48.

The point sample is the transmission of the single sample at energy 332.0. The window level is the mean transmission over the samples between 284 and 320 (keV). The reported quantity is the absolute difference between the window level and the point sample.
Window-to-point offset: 13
